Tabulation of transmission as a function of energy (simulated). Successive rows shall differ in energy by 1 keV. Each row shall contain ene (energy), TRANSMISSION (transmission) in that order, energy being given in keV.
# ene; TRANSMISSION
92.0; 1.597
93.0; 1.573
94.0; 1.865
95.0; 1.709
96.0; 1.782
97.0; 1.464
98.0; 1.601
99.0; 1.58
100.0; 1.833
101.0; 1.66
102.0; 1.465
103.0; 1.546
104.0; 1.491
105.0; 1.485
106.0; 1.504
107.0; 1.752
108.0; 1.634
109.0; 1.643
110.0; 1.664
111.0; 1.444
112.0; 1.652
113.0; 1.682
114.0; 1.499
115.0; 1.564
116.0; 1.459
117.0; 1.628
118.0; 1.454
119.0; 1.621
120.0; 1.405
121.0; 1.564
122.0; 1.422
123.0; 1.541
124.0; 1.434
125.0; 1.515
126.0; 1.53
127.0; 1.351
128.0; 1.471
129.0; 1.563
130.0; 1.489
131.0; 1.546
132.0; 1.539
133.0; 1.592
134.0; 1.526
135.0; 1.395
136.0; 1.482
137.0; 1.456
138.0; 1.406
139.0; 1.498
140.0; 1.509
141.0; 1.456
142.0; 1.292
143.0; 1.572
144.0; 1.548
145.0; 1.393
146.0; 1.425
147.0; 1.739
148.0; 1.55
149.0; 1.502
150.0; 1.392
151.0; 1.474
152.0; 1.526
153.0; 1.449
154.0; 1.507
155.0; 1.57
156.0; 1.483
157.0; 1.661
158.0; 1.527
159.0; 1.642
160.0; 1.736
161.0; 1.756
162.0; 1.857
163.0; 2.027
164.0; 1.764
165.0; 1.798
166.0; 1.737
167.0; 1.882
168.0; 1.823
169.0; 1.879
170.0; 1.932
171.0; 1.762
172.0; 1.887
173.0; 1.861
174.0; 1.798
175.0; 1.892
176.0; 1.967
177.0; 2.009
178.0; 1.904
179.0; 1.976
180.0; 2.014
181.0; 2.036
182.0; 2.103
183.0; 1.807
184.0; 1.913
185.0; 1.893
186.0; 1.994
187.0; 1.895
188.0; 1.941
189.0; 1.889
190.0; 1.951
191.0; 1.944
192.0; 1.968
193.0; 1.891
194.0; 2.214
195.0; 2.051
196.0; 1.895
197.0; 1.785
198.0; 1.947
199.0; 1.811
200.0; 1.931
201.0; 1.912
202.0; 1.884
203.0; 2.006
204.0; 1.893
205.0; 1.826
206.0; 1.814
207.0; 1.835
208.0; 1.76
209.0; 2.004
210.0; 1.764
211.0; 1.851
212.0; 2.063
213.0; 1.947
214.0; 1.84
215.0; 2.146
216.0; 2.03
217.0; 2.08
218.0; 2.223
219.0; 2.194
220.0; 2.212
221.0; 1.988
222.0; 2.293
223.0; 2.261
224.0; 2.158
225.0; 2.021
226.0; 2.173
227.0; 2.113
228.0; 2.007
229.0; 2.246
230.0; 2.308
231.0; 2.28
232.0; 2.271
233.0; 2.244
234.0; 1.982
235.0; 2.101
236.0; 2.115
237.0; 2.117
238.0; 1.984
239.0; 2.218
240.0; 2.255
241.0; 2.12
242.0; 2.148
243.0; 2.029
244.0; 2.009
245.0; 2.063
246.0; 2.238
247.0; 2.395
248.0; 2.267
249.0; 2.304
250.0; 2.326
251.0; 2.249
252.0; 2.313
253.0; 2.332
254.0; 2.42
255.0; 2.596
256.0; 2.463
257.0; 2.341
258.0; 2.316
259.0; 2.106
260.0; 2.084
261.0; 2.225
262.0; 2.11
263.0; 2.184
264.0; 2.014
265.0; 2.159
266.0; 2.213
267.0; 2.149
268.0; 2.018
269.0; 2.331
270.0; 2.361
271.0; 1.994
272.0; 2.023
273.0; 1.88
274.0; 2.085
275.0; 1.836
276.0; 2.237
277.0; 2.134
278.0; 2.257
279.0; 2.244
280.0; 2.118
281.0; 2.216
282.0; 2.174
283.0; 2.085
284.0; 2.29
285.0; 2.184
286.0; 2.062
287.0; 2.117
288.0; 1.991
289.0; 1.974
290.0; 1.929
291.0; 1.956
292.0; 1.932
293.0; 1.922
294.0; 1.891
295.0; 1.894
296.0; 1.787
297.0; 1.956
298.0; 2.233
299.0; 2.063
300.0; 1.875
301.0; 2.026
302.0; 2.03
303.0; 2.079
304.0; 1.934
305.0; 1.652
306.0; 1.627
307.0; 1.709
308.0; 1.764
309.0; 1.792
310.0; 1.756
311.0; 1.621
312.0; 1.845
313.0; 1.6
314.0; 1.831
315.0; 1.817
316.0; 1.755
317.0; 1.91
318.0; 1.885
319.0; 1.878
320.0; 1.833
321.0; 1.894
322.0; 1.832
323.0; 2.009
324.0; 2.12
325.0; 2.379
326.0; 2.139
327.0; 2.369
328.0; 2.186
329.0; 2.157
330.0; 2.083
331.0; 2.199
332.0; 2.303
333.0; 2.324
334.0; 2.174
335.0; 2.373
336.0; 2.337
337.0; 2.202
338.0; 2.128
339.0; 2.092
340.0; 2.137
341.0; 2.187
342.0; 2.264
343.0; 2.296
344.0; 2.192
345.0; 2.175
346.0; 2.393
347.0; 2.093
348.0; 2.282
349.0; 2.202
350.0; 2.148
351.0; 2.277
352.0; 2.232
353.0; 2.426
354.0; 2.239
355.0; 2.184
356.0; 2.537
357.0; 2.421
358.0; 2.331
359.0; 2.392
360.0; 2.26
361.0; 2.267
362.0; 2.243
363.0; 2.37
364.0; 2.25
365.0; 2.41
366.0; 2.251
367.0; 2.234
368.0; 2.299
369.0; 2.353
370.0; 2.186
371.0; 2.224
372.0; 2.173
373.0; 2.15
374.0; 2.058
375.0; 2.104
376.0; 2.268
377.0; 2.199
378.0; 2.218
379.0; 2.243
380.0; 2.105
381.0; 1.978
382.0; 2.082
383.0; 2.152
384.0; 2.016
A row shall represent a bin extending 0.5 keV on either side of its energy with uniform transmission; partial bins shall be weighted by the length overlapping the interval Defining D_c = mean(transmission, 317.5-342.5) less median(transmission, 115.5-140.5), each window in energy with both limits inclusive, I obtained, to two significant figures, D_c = 0.64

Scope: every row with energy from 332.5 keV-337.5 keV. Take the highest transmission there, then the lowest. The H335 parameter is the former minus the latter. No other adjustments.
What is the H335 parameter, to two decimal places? 0.20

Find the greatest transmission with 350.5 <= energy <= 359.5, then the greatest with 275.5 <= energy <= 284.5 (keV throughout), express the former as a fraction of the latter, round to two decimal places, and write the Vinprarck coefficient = 1.11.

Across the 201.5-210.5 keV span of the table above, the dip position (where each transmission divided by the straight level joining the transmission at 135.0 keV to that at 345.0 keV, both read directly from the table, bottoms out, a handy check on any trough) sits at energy 210.0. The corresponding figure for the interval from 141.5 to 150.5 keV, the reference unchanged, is 142.0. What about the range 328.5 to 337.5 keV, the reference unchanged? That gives 330.0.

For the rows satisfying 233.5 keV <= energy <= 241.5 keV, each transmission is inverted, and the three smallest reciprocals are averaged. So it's 0.455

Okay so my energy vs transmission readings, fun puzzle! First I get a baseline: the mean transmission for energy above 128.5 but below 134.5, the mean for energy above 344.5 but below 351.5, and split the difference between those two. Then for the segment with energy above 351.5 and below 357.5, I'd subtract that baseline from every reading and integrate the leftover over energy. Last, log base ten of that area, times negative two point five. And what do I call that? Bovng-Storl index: -1.1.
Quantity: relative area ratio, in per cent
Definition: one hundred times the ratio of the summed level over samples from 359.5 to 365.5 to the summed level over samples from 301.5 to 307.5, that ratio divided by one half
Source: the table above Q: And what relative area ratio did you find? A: 250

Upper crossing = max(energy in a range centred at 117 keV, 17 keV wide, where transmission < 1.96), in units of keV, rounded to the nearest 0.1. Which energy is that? 125.0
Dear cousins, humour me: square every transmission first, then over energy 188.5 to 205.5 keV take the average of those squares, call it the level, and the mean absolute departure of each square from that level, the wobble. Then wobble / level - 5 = -4.93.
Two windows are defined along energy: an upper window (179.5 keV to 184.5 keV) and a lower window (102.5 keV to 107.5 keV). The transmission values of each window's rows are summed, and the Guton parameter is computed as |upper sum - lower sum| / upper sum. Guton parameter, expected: 0.21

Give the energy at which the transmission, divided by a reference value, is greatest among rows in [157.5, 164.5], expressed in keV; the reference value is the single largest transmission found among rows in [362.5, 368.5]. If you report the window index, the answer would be 163.0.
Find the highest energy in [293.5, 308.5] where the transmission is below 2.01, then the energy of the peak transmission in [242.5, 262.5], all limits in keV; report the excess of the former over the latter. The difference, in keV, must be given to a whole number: 53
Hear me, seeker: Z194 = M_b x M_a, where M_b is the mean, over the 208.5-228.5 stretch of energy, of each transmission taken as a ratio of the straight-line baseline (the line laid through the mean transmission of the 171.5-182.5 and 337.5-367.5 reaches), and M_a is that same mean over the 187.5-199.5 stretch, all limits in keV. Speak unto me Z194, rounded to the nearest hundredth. 1.00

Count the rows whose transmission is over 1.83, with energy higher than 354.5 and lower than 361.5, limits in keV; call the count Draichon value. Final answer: 7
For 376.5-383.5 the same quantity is 7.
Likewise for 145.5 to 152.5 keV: 0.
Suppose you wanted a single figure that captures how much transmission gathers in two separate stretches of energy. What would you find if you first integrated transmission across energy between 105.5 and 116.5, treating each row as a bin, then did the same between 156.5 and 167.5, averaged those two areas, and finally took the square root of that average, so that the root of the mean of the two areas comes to 4.294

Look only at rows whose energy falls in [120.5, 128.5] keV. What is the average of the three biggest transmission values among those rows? 1.5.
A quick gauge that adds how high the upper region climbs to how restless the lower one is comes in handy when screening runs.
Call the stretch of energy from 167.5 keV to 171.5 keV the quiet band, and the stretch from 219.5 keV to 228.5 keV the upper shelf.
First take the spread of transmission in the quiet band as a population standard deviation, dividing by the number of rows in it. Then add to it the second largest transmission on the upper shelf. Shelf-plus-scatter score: 2.32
